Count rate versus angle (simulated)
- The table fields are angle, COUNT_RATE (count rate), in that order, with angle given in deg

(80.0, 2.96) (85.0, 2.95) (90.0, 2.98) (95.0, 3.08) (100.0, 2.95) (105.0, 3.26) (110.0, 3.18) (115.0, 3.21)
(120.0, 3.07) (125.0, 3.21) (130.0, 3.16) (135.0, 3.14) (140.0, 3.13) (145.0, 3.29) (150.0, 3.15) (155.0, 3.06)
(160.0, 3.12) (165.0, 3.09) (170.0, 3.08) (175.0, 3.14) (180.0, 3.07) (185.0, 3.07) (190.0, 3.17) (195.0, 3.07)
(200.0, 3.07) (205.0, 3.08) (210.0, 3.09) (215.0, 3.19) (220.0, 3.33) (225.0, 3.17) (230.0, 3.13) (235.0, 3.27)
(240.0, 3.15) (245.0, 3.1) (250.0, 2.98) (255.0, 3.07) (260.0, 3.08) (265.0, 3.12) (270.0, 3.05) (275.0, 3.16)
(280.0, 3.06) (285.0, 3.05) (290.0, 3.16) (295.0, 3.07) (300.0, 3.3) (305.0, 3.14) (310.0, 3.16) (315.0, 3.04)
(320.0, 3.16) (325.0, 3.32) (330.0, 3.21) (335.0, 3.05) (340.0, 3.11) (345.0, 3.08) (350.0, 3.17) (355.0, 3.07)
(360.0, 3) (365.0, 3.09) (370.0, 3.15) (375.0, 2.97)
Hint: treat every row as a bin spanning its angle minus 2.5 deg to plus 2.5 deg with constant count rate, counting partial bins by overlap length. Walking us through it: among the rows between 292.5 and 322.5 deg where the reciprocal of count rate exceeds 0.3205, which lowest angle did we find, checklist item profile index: 295.0 deg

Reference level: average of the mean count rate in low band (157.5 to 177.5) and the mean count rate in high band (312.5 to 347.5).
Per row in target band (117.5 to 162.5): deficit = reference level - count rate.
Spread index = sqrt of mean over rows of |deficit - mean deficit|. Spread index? 0.22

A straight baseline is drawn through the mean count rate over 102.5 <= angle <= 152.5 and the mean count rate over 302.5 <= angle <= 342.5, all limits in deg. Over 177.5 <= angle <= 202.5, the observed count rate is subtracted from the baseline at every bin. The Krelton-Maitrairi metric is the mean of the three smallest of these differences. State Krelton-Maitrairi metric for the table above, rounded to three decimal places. 0.066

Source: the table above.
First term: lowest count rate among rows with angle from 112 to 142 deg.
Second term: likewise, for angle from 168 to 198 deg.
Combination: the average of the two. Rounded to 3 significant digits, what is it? 3.07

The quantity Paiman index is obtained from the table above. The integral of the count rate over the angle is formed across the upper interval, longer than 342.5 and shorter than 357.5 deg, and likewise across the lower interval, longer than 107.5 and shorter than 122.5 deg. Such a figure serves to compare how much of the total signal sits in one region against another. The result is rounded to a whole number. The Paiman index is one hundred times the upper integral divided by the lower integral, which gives 99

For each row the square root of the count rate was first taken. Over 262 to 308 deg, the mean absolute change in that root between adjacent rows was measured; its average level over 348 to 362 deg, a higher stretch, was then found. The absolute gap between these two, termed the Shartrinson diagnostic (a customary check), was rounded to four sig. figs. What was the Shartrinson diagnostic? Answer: 1.724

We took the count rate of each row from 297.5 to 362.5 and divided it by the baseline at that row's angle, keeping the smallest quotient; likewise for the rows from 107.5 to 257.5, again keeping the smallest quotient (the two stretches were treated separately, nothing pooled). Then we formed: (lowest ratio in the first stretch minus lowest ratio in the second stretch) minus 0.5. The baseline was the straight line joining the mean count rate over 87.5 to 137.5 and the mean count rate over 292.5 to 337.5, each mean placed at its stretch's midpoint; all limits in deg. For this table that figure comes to -0.500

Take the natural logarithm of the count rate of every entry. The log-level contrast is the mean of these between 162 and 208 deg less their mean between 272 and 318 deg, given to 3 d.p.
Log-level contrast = -0.010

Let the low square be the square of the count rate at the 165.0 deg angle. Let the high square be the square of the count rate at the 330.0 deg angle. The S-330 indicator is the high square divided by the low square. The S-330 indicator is 1.08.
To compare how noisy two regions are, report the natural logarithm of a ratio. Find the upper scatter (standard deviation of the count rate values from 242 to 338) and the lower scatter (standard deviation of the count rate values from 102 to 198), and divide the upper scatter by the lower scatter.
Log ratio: 0.26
